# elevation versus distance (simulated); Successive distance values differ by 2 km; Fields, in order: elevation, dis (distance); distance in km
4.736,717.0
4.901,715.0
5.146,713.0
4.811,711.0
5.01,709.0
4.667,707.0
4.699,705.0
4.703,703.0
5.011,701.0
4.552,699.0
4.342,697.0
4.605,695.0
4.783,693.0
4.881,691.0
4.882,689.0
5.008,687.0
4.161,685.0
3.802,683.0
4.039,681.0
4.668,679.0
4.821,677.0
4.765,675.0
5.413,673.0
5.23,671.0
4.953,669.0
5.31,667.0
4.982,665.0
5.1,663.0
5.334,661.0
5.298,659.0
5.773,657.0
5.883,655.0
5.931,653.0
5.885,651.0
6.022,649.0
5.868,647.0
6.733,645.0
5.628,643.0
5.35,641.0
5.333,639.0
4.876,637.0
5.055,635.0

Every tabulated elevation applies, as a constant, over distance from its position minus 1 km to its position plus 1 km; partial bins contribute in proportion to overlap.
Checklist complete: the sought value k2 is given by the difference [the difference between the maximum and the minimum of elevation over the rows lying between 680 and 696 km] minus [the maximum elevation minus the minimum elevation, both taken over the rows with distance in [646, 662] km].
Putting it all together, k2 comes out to 0.48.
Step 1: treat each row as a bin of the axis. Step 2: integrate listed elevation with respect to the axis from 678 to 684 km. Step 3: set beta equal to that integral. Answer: 25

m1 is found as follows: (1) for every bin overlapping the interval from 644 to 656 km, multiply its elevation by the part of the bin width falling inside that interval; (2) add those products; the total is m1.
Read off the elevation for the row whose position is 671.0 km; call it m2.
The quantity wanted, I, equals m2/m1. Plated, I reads 0.072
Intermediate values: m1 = 72.6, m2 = 5.23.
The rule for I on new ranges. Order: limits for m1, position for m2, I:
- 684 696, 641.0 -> 0.094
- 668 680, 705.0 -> 0.079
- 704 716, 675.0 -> 0.081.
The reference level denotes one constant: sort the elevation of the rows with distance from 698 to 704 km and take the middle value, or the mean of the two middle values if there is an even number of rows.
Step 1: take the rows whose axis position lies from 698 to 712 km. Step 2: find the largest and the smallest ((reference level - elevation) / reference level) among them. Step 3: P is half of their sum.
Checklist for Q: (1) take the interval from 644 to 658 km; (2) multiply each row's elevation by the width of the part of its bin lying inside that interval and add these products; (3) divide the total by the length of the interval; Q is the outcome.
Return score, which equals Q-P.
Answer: 6.0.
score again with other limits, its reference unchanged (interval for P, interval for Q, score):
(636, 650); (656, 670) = 5.5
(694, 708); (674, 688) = 4.5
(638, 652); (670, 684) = 5.0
